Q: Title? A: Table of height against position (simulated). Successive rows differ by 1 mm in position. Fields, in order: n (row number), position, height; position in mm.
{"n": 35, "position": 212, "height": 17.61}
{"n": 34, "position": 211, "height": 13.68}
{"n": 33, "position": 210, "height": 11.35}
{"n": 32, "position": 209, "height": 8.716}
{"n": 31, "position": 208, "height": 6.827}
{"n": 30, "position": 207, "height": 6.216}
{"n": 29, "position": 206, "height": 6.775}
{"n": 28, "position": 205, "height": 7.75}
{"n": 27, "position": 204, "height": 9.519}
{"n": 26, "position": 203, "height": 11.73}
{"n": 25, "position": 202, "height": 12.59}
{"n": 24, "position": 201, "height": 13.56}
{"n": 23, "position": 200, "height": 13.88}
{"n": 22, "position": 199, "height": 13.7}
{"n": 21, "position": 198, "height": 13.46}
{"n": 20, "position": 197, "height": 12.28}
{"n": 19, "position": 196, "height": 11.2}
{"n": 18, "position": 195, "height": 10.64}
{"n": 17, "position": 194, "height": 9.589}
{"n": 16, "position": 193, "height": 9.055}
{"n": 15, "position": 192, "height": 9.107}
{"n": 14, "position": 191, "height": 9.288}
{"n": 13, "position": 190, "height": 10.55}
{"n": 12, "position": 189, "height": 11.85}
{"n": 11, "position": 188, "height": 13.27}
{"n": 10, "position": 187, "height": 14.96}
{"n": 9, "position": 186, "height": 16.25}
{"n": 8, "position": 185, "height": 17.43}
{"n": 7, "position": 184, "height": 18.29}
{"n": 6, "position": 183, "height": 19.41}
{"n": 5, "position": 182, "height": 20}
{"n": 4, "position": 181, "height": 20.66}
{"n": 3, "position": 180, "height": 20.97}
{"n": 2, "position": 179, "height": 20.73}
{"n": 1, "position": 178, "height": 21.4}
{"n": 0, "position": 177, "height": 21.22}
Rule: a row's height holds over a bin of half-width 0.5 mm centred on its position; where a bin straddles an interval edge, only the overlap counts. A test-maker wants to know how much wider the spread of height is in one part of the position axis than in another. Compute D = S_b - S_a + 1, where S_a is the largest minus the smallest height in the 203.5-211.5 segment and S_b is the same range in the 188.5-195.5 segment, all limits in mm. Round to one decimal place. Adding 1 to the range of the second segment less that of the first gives -3.7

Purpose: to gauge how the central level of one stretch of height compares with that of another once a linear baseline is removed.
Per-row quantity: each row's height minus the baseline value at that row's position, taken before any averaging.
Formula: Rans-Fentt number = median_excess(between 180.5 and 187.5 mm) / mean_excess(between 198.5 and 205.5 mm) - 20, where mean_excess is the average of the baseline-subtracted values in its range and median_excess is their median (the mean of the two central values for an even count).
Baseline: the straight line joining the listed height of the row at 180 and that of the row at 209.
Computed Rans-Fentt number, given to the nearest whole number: -27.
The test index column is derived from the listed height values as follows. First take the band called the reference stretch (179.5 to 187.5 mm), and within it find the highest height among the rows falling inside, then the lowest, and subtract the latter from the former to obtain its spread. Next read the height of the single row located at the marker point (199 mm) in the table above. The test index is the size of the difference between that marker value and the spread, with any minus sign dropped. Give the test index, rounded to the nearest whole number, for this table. 8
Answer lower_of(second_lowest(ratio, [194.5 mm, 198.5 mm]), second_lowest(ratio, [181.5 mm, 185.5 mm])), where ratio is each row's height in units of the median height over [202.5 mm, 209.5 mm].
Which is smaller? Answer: 1.4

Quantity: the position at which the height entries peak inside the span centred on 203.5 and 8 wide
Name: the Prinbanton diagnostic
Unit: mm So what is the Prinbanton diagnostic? 200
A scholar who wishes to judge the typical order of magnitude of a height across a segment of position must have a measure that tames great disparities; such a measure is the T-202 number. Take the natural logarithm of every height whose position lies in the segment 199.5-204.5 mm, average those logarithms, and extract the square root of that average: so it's 1.58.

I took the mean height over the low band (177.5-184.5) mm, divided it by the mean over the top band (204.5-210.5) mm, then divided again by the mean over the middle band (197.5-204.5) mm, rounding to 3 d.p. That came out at 0.201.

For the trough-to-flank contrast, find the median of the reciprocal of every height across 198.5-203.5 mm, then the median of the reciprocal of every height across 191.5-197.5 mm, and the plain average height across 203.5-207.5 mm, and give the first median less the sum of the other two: -7.6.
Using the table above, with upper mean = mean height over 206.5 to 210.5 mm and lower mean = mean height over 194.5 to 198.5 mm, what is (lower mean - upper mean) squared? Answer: 13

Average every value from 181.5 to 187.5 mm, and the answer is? 17.7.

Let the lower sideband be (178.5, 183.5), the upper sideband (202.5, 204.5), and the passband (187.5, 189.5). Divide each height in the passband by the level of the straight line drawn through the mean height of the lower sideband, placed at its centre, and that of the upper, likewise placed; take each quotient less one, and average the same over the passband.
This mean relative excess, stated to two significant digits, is -0.27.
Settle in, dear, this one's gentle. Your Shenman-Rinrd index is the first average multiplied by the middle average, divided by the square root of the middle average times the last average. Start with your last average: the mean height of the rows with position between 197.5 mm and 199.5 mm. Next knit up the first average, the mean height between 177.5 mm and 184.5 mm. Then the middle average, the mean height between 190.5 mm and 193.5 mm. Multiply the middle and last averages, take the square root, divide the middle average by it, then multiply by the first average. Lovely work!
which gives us 16.6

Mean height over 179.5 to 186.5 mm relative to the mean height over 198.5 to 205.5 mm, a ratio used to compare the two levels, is 1.6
